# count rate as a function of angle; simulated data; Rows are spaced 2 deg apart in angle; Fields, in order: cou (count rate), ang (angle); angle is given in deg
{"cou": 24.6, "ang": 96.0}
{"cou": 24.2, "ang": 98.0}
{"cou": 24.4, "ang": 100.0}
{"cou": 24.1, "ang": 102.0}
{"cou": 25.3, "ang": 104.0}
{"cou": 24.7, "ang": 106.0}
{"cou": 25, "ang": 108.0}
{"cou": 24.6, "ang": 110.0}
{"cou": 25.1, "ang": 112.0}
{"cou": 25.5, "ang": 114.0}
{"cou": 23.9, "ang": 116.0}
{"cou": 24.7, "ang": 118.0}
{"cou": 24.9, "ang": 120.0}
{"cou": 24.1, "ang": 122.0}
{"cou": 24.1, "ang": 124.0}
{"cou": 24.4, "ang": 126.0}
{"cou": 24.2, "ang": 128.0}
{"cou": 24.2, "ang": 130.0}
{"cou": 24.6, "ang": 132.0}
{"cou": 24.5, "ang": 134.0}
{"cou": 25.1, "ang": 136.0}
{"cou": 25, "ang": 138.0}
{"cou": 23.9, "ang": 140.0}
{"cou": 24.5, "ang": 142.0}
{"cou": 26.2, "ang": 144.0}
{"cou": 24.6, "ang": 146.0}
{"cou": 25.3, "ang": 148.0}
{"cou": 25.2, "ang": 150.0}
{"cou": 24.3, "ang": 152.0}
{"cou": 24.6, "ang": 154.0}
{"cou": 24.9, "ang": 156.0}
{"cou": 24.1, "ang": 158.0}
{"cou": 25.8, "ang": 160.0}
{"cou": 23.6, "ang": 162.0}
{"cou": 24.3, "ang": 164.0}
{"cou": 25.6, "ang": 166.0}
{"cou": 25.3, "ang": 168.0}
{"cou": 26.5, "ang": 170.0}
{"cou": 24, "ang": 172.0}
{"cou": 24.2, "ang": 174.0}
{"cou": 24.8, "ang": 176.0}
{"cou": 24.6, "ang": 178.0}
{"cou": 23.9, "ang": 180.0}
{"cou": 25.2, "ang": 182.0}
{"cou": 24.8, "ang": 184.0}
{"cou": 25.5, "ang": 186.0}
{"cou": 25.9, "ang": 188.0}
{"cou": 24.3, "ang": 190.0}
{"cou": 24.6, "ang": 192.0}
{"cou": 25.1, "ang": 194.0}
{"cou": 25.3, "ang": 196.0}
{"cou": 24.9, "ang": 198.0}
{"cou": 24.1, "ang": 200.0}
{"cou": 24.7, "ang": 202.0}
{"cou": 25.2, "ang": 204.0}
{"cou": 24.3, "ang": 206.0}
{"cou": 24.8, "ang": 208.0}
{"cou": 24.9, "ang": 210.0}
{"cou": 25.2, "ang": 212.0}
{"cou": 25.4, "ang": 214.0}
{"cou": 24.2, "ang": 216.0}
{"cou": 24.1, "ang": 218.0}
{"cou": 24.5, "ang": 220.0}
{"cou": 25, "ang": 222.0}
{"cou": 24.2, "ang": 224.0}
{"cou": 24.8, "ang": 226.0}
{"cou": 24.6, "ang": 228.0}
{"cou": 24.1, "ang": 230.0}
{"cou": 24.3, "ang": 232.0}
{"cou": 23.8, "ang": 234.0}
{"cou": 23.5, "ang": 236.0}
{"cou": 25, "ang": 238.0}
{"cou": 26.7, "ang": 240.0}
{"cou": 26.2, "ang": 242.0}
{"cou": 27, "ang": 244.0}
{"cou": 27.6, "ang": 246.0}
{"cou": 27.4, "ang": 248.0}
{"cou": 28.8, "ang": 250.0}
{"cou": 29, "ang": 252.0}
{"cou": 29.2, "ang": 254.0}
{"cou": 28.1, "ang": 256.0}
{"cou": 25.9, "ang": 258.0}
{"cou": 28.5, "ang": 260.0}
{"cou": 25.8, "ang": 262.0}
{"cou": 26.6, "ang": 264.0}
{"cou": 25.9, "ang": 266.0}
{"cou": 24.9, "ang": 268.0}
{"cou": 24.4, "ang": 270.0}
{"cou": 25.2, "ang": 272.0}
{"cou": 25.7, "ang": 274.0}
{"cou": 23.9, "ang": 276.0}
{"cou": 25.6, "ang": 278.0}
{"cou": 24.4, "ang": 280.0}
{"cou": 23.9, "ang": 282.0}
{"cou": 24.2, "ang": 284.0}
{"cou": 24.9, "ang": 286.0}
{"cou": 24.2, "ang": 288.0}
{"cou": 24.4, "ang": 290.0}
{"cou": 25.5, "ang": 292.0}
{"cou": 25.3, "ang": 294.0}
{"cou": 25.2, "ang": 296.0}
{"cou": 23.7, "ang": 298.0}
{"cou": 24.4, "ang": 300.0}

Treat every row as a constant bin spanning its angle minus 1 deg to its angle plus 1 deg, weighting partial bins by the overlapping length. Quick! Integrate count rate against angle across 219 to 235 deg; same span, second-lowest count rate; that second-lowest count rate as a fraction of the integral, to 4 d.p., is 0.0617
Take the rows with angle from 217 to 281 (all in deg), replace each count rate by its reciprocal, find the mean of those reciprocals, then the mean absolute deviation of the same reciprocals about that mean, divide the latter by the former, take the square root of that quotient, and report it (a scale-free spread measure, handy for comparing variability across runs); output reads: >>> 0.23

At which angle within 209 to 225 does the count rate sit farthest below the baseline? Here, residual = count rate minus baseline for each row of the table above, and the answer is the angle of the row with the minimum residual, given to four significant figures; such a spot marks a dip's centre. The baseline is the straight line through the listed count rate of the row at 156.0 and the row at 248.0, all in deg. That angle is 224.0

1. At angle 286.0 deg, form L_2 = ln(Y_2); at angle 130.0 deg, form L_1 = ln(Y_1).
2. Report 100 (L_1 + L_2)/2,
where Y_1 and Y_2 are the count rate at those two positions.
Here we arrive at 320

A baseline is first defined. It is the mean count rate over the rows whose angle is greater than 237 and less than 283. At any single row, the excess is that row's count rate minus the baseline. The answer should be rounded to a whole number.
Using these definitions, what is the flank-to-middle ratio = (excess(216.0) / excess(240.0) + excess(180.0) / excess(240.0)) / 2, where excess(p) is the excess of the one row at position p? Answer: -6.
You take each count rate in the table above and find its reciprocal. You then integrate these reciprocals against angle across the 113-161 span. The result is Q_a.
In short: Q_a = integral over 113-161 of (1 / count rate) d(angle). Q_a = 1.95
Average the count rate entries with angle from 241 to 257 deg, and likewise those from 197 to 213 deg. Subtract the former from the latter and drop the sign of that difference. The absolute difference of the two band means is 3.15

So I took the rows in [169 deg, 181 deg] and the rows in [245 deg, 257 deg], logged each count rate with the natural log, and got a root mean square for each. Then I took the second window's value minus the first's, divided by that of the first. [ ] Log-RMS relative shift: 0.043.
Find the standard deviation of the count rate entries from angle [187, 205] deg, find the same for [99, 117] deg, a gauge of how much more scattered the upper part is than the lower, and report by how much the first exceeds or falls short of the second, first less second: 0.01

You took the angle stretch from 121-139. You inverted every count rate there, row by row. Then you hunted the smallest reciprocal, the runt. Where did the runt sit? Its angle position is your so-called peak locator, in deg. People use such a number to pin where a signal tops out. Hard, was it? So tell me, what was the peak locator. 136.0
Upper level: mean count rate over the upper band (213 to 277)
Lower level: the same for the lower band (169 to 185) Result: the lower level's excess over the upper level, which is -1.0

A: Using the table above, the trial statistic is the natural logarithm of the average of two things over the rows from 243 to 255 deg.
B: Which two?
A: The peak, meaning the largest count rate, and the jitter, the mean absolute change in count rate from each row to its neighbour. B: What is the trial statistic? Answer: 2.70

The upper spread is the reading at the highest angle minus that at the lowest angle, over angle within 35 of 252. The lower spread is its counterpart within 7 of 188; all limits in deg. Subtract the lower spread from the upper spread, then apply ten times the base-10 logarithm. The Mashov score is -0.5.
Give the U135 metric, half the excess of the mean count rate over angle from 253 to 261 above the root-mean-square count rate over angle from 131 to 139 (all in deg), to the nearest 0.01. 1.56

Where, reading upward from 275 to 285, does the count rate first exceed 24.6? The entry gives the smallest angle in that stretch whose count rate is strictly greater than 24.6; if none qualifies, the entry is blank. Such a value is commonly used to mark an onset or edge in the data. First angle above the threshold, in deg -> 278.0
